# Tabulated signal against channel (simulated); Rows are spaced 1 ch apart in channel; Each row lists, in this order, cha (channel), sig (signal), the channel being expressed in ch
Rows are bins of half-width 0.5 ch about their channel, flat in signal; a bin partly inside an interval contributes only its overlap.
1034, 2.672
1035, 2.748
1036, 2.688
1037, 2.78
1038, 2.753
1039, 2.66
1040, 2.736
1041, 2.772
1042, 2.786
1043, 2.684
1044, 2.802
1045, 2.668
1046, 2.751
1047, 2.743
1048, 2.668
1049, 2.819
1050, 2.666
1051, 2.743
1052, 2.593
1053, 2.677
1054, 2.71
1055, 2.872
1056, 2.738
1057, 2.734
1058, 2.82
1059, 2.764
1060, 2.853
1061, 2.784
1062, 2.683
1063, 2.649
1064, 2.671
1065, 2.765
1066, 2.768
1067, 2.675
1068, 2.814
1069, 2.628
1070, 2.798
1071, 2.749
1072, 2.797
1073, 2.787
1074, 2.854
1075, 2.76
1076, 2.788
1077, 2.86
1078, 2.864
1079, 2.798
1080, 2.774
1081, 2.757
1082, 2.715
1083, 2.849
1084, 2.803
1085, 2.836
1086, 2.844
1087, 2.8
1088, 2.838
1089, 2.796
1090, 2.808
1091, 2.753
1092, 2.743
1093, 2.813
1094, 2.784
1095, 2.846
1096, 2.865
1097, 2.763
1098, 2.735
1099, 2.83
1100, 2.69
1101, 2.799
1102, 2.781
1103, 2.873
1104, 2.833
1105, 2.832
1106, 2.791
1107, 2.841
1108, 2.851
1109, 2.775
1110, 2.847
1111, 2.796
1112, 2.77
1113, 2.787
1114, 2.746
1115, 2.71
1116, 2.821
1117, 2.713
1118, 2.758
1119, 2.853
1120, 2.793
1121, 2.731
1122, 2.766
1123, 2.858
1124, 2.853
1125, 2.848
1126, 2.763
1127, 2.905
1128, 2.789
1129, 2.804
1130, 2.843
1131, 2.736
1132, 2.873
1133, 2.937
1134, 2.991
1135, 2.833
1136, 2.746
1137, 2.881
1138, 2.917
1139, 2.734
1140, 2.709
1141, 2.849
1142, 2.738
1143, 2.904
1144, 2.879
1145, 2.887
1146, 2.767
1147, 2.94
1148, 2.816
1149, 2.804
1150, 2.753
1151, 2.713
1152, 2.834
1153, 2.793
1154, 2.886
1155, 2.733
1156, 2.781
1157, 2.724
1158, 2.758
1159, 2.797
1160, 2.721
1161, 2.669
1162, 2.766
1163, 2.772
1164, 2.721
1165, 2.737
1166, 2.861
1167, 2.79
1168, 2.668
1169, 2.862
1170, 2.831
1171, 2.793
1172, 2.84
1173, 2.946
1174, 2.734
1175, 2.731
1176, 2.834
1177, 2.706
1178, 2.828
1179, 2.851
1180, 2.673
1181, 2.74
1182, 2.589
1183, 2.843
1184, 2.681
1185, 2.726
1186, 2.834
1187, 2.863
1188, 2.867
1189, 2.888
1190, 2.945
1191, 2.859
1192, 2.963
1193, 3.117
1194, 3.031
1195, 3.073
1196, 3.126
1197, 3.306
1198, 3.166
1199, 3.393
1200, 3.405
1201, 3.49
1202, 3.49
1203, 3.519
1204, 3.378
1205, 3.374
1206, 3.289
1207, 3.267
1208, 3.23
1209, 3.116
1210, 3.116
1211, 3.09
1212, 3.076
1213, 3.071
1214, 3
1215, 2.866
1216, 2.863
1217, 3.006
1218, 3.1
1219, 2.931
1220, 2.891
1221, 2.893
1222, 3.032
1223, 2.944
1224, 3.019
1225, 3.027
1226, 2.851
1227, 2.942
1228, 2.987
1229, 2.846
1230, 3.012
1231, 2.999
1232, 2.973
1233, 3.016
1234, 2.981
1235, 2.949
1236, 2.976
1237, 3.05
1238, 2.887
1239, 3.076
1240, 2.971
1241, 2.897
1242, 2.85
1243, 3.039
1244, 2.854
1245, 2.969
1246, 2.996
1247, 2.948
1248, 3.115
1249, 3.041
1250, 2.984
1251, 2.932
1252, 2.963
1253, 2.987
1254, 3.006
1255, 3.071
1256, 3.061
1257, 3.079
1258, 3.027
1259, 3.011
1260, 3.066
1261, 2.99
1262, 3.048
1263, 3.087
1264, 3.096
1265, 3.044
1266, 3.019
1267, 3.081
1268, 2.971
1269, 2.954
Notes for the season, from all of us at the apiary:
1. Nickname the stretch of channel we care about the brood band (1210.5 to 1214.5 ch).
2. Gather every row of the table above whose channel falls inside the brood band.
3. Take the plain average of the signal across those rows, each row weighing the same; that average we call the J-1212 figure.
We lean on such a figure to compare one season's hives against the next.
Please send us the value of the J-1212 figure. 3.06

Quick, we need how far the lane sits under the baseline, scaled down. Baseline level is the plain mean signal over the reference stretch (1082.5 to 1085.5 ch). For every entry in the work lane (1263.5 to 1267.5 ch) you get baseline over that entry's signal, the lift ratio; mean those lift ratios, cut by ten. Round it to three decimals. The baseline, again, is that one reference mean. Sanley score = 0.092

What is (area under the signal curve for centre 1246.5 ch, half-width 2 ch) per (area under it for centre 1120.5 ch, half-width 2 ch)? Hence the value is 1.079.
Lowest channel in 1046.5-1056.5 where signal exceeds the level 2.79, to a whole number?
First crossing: 1049 ch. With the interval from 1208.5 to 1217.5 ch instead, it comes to 1209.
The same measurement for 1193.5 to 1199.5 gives 1194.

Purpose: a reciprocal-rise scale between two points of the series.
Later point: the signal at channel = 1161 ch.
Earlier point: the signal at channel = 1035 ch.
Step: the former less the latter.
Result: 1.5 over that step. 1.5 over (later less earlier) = -19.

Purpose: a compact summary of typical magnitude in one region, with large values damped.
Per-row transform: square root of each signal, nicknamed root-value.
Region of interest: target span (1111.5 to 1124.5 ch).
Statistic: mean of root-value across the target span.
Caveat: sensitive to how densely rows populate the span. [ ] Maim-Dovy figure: 1.67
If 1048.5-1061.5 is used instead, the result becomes 1.66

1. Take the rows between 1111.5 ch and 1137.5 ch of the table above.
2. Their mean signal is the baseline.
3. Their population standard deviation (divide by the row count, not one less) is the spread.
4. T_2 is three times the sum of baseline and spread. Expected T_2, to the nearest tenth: 8.6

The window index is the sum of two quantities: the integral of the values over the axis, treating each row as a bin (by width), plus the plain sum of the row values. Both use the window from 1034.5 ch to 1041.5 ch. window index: 38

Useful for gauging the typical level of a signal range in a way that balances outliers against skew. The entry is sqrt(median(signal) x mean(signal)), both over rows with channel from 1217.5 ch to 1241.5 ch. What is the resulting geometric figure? 2.97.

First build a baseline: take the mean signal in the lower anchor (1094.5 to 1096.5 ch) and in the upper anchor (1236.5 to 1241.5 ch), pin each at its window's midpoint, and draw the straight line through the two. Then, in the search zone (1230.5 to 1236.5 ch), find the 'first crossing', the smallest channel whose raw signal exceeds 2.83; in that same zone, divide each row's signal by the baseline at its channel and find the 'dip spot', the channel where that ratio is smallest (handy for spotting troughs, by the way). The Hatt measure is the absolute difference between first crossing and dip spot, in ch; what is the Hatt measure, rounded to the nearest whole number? 4 ch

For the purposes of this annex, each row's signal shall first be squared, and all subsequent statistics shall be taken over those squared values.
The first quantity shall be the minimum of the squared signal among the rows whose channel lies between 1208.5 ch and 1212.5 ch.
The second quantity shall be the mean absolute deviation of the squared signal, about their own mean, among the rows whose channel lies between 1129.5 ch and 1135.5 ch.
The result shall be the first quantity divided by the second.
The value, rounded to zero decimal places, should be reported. 25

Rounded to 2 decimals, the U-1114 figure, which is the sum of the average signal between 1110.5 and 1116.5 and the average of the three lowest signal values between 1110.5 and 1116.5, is 5.51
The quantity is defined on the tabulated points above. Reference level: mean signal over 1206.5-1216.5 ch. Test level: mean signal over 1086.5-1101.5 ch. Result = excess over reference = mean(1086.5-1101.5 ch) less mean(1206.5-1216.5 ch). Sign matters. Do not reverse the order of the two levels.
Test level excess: -0.28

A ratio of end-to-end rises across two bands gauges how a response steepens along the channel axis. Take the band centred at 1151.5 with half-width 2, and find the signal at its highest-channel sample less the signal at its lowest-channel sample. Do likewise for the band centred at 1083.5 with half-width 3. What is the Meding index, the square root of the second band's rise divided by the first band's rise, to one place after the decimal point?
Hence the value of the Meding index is 1.5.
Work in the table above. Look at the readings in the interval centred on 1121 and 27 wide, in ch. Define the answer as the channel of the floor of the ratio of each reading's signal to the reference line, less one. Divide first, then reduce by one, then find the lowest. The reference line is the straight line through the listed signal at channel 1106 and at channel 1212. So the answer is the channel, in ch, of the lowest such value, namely 1131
